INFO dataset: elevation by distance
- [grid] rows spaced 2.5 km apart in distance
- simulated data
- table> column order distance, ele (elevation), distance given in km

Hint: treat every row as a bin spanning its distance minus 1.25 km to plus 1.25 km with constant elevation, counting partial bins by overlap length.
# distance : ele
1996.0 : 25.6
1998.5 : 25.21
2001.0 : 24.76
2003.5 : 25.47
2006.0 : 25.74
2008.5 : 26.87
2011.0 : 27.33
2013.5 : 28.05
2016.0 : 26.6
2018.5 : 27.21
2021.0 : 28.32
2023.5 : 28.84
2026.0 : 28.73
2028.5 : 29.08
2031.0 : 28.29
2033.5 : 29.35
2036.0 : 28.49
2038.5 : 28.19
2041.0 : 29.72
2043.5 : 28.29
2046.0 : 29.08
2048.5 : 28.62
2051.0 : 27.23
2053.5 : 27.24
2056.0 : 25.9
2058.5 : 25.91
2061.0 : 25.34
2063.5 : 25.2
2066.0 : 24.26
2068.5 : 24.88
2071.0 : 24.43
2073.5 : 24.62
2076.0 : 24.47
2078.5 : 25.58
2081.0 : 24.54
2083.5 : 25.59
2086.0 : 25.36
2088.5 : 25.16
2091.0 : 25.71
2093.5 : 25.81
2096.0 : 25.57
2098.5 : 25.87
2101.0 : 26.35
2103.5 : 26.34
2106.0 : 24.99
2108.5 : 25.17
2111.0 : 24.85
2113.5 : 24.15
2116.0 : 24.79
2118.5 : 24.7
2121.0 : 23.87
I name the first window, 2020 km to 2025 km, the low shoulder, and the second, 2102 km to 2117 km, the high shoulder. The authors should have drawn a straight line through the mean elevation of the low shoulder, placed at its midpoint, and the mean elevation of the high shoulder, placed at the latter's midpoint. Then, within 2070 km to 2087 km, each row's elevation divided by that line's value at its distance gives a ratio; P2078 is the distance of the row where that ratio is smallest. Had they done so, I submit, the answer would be 2071.0 km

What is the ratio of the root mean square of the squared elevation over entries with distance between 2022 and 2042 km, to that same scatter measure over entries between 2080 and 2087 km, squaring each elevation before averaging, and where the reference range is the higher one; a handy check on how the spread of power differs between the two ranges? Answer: 1.31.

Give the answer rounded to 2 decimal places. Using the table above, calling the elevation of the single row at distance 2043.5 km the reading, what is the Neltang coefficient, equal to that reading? 28.29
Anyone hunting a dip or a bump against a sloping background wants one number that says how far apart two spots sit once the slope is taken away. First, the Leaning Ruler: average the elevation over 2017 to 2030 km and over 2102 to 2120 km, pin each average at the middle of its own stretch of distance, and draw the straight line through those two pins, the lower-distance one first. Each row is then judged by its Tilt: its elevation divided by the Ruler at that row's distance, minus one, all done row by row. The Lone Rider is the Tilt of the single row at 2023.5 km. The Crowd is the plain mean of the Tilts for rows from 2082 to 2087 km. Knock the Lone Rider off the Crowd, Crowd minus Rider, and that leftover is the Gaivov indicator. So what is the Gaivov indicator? -0.04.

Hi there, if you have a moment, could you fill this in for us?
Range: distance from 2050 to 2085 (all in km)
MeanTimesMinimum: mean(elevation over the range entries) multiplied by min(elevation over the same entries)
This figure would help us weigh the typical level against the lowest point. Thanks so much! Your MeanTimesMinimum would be 615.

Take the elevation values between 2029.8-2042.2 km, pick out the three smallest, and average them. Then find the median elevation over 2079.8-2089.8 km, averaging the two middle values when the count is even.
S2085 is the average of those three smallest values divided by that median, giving 1.12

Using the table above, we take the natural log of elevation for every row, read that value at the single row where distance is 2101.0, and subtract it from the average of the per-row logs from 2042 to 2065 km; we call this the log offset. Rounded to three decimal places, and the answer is 0.022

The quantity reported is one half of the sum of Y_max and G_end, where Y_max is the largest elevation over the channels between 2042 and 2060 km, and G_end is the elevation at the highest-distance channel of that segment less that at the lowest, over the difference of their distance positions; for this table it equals 14.5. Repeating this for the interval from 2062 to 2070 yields 12.6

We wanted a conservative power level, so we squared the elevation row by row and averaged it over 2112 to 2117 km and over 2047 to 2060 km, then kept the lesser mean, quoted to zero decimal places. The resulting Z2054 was 599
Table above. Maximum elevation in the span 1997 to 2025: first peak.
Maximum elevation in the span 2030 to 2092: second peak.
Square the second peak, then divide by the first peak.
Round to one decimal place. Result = 30.6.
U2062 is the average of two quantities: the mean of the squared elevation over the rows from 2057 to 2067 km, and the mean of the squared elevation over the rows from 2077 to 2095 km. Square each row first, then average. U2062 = 640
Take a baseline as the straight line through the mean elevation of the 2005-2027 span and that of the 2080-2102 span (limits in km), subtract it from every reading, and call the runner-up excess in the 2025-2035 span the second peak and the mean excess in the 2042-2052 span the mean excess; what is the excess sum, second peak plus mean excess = 3.5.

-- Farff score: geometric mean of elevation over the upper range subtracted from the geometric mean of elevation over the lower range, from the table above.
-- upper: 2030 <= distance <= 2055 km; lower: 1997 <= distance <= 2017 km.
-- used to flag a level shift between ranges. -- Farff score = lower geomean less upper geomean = -2.2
